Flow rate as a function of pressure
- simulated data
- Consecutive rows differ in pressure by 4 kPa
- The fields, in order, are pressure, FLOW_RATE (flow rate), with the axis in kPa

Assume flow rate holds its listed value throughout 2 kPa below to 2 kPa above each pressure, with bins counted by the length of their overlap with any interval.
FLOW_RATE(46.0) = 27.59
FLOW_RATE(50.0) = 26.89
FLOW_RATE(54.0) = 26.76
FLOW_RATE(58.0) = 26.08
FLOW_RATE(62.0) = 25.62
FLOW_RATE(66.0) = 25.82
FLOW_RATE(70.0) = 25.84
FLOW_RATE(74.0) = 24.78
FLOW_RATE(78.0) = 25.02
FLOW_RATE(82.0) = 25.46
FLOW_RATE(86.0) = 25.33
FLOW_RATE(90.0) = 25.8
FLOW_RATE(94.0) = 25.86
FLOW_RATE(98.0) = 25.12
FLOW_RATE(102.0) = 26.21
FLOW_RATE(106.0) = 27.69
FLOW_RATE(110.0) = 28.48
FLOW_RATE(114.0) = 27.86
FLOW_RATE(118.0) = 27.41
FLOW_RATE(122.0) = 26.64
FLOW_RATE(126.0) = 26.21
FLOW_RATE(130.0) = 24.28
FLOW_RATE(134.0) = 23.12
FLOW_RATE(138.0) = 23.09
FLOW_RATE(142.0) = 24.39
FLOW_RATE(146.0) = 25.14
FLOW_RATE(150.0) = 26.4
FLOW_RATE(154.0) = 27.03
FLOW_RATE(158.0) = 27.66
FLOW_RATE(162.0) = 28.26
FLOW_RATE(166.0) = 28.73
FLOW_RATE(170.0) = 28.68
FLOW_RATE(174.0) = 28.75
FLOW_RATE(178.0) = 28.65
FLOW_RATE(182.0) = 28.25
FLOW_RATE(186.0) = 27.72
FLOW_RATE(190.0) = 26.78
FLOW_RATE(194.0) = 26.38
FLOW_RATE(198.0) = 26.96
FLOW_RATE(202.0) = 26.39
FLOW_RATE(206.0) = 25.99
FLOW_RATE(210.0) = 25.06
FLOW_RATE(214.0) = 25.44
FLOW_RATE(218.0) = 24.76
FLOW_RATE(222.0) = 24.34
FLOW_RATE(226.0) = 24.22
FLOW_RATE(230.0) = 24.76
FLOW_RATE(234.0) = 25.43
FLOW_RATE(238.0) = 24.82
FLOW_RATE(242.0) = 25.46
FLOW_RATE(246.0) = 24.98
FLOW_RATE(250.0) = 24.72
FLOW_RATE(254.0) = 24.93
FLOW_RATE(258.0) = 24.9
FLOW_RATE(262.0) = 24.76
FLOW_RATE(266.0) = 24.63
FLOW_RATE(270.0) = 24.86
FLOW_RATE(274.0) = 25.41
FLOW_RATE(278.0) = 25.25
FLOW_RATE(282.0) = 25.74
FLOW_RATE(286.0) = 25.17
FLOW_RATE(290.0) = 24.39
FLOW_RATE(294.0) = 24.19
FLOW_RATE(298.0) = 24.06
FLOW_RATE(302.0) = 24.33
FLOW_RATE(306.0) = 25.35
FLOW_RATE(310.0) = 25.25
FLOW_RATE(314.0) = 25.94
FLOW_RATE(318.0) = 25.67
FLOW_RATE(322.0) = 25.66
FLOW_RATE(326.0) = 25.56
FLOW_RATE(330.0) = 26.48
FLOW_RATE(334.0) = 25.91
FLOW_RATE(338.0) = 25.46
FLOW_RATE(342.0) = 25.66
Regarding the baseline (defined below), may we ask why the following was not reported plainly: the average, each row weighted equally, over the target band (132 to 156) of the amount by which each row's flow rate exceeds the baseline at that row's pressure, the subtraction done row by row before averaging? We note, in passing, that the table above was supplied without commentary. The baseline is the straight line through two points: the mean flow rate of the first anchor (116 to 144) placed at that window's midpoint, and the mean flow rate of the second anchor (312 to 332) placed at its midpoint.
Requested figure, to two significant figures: -0.22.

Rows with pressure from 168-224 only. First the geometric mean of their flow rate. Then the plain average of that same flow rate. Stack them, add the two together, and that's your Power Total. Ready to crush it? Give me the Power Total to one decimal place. 53.4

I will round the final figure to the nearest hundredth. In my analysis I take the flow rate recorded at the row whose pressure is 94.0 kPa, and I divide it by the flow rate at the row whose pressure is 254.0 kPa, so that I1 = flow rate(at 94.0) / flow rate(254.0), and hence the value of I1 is 1.04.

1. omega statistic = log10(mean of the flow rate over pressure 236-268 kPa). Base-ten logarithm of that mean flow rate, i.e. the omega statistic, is 1.40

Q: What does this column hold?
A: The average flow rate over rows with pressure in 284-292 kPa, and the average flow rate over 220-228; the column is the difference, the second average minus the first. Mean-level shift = -0.50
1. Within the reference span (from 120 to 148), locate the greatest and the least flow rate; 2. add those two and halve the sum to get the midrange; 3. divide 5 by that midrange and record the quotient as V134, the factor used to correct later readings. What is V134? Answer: 0.201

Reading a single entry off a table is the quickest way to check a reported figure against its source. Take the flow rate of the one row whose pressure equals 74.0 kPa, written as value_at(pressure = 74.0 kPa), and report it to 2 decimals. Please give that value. 24.78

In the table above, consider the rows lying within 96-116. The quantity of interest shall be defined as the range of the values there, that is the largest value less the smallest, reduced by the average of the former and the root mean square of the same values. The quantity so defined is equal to -11.9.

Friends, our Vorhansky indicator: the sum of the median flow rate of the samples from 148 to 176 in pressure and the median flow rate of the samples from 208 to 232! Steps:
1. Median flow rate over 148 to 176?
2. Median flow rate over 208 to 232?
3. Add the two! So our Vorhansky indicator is 53.0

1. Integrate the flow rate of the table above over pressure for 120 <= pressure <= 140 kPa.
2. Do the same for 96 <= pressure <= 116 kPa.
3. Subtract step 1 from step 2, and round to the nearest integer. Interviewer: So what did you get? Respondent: 48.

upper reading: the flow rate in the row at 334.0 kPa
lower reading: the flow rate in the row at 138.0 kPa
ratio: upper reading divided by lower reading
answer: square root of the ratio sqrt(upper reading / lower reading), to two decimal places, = 1.06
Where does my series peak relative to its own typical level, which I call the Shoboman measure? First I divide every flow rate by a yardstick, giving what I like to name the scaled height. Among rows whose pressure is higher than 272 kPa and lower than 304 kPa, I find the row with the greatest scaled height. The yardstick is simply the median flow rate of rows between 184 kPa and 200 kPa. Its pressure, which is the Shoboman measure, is 282.0 kPa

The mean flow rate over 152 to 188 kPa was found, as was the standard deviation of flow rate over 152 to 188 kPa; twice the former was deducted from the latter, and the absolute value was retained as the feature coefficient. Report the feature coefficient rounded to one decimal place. 55.8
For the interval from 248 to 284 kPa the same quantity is 49.7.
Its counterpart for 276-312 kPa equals 49.1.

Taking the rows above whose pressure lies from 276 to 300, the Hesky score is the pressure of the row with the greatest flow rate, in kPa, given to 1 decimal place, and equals 282.0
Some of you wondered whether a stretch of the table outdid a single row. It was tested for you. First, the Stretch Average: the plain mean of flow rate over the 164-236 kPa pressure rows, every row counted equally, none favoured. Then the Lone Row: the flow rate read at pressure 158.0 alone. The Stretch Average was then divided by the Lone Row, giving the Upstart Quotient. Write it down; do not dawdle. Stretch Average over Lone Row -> 0.96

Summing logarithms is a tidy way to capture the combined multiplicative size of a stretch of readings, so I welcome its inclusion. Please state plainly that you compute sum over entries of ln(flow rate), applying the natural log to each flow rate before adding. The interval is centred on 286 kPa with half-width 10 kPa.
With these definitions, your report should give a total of 16.1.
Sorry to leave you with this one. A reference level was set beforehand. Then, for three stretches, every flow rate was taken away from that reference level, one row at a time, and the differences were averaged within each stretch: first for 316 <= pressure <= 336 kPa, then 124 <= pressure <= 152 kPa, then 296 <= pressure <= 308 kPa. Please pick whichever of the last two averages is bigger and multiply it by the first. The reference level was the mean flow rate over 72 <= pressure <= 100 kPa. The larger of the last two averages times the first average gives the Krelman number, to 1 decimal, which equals -0.4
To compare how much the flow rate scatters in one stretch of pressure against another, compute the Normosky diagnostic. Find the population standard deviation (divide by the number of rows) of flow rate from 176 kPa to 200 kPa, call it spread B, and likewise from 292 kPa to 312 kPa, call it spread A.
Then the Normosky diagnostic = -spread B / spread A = -1.5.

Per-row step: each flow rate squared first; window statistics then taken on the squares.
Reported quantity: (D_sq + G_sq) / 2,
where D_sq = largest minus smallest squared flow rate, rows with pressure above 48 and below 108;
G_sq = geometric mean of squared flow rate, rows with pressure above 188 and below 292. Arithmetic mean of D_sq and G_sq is 395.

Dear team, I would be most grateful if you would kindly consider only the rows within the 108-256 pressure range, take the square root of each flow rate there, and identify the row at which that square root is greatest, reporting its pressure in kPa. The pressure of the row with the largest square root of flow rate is 174.0 kPa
